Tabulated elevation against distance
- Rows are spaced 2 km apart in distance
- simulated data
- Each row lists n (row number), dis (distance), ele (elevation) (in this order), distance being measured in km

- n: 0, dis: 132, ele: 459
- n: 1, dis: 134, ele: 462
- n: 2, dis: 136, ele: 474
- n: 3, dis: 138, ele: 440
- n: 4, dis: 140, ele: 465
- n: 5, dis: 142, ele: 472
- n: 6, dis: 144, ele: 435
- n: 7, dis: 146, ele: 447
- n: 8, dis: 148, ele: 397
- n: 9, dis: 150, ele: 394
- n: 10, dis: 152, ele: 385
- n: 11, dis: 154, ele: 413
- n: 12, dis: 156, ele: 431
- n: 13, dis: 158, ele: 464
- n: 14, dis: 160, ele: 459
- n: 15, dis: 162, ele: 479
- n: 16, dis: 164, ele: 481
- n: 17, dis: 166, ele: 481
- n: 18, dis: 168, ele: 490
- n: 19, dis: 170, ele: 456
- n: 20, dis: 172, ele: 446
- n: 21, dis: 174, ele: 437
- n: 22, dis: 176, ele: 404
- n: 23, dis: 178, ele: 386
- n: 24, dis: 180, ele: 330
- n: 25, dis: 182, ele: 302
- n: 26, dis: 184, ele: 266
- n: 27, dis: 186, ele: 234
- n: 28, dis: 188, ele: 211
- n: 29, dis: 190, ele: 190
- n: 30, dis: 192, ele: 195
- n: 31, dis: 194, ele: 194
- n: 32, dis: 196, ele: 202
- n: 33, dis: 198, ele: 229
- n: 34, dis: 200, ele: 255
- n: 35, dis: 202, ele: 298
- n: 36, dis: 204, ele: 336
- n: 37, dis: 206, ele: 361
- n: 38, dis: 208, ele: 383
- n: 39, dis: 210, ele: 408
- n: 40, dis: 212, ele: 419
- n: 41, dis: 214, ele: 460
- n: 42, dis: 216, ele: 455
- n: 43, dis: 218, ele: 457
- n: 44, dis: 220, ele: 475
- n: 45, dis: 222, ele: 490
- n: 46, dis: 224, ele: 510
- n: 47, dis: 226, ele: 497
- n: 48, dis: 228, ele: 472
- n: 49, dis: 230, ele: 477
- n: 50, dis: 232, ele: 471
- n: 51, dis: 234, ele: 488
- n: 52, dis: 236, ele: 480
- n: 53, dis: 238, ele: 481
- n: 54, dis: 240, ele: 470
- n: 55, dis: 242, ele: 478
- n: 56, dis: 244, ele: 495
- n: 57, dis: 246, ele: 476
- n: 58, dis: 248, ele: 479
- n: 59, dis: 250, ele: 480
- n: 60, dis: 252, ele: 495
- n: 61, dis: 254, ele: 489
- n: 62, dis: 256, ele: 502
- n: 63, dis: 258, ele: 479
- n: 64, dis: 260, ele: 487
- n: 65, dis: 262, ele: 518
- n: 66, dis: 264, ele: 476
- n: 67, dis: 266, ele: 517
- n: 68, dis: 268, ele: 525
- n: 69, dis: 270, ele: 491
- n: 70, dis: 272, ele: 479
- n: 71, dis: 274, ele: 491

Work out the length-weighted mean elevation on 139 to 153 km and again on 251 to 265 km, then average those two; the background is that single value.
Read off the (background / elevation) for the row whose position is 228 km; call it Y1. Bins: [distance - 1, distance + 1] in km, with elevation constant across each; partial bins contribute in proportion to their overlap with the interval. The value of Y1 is 0.97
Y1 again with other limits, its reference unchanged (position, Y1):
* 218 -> 1.01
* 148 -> 1.16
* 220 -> 0.97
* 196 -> 2.28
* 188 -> 2.18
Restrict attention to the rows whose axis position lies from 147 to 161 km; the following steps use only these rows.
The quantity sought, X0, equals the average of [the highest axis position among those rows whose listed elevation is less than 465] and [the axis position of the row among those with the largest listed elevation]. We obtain 159 km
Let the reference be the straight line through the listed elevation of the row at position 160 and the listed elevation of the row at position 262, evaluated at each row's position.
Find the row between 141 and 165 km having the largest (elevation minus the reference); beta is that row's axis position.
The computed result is 142 km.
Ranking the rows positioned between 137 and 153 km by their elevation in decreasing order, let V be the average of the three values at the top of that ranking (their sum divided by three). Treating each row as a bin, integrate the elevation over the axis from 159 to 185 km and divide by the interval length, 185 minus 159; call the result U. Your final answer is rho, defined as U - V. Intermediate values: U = 417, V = 461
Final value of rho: -45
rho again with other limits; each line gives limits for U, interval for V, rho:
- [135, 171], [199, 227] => -51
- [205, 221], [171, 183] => -2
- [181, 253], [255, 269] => -129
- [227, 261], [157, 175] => -2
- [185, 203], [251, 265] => -282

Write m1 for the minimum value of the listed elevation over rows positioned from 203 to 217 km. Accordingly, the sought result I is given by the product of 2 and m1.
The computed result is 672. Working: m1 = 336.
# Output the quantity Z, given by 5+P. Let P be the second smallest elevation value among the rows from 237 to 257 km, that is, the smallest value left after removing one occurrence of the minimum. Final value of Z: 481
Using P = 476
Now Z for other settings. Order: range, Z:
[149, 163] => 399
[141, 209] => 199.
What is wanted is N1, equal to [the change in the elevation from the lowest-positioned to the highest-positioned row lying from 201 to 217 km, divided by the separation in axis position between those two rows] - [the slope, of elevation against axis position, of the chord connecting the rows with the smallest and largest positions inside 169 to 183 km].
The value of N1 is 24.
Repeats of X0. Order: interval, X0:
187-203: 202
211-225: 221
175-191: 183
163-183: 175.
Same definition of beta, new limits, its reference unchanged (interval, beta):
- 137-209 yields 168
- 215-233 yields 224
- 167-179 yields 168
